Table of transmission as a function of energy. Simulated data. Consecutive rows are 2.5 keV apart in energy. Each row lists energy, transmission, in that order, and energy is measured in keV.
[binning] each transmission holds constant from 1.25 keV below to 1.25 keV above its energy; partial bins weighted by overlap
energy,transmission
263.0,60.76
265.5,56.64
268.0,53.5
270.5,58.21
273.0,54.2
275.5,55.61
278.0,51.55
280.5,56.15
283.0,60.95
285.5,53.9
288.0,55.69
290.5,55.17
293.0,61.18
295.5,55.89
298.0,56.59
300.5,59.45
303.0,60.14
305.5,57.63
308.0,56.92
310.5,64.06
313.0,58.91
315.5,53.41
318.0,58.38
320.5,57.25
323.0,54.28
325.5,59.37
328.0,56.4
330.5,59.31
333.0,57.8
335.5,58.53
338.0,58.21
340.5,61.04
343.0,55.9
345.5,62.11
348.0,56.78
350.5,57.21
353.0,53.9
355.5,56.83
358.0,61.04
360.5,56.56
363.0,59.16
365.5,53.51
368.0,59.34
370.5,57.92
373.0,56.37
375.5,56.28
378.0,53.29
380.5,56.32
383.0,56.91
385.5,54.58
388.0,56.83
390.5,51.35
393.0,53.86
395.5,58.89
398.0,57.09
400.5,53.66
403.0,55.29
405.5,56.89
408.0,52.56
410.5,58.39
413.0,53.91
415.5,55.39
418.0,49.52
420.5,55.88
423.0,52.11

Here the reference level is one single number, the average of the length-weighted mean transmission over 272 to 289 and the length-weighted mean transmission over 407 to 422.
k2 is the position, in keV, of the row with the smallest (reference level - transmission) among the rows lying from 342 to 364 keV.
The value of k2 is 345.5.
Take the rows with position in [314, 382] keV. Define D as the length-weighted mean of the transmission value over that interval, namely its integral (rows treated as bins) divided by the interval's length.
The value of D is 57.3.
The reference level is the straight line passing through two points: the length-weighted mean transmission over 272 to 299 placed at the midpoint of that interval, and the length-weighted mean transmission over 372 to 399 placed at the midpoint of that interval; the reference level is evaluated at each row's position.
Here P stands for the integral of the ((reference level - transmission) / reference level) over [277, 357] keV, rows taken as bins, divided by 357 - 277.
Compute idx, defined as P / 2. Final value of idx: -0.015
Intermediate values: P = -0.029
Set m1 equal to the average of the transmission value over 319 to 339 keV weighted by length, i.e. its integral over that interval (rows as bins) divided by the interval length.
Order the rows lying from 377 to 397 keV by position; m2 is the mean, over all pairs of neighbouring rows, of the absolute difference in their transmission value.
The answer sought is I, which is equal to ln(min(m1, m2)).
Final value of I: 1.11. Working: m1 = 57.6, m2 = 3.0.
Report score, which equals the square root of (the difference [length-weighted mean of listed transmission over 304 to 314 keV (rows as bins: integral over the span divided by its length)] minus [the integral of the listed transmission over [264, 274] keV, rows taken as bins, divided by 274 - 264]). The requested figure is 1.90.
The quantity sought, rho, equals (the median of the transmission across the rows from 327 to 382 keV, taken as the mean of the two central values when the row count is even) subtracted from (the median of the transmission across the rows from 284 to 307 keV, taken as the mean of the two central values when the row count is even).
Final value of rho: -0.4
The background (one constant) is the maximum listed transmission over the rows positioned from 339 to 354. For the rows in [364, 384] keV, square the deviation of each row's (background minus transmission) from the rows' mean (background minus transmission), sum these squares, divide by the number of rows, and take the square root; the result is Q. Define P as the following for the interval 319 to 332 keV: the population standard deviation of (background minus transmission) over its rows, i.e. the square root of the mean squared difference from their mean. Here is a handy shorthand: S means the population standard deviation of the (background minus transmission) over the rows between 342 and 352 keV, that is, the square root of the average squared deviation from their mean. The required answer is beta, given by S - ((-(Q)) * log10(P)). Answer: 2.96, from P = 1.9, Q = 1.91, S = 2.42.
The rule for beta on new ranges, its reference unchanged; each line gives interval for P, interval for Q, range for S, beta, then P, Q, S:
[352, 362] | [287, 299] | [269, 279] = 3.30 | 2.6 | 2.19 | 2.41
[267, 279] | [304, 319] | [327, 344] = 2.70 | 2.2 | 3.16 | 1.61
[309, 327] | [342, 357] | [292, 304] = 3.33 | 3.3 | 2.48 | 2.06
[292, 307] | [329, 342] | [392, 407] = 2.19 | 1.9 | 1.14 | 1.87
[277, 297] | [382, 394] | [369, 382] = 2.51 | 3.1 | 2.07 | 1.51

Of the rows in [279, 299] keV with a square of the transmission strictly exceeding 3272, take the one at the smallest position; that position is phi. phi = 283.0 keV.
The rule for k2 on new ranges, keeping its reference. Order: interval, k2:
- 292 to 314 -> 310.5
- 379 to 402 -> 395.5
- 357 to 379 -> 358.0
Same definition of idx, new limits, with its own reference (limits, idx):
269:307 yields -0.006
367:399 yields -0.004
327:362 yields -0.020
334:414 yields -0.008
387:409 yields 0.003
